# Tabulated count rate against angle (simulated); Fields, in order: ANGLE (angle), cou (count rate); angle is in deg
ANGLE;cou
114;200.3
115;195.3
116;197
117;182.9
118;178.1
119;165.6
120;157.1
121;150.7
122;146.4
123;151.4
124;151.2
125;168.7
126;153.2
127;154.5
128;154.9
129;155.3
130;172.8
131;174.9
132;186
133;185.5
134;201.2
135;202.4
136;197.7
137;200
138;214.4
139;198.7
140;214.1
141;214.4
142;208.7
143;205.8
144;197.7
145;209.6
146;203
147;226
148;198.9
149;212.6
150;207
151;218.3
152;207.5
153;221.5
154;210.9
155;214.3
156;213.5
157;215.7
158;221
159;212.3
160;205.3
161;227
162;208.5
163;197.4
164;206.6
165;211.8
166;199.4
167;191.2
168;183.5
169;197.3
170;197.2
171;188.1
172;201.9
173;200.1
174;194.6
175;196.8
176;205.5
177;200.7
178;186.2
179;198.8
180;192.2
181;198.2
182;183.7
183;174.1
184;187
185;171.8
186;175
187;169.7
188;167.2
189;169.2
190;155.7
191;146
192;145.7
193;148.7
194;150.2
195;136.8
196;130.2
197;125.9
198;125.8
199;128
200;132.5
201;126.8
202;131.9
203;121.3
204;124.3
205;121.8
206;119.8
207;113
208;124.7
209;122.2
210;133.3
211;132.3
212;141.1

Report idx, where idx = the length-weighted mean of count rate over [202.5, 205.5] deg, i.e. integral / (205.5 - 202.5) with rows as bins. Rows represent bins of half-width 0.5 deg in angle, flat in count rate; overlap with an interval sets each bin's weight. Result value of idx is 122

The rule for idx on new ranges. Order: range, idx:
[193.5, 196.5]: 139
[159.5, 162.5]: 214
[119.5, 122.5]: 151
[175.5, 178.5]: 197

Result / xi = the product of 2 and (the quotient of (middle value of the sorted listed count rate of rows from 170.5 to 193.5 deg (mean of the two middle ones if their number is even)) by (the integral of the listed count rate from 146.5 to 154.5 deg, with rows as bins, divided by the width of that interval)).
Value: 1.7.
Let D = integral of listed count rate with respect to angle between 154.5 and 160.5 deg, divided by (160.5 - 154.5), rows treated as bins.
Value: 214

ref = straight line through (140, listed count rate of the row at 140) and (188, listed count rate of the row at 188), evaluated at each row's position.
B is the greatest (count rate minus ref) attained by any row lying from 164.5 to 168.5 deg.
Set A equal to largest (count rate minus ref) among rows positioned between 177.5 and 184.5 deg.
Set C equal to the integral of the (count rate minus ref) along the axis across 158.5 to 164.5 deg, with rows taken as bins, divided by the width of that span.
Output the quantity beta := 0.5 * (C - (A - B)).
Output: 7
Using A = 24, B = 22.1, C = 16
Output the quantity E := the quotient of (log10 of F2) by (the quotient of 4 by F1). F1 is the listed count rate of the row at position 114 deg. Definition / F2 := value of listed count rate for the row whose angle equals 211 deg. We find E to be 106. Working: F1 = 200.3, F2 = 132.3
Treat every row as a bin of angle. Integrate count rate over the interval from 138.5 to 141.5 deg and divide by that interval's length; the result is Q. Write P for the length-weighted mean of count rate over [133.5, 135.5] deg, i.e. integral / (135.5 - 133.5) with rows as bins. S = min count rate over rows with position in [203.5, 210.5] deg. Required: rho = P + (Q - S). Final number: 298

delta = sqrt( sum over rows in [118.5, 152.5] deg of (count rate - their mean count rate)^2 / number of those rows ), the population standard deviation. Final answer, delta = 25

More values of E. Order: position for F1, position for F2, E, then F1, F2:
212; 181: 81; 141.1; 198.2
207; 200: 60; 113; 132.5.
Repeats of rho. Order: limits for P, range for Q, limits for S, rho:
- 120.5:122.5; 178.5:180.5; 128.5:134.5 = 189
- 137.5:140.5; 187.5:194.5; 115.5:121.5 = 213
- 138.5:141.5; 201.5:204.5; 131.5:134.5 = 149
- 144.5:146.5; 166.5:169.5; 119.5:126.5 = 251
